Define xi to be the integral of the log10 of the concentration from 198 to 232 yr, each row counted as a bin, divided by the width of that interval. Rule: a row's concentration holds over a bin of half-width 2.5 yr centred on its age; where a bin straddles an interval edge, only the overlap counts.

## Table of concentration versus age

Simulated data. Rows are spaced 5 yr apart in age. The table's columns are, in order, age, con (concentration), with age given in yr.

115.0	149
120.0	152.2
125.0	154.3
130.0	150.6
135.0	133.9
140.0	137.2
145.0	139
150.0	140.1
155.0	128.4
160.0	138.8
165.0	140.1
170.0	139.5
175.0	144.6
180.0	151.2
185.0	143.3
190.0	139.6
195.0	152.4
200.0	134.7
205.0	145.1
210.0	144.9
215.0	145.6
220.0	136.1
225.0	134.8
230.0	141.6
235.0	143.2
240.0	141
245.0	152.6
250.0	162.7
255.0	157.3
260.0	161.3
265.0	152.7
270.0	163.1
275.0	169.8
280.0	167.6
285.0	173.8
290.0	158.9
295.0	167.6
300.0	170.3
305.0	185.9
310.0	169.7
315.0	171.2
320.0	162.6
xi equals 2.15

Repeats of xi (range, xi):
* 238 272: 2.19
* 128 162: 2.14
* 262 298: 2.22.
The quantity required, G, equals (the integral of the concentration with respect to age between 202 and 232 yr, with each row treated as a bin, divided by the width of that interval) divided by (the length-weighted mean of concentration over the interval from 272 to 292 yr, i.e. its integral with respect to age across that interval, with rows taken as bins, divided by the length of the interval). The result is 0.84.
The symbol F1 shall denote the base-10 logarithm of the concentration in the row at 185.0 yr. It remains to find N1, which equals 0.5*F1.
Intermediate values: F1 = 2.16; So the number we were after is 1.08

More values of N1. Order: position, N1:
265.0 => 1.09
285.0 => 1.12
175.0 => 1.08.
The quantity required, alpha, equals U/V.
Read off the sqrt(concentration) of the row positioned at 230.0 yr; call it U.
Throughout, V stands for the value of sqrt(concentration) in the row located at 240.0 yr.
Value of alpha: 1.00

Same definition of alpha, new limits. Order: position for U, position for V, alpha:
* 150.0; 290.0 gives 0.94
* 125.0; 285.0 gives 0.94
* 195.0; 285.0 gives 0.94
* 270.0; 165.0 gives 1.08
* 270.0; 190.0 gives 1.08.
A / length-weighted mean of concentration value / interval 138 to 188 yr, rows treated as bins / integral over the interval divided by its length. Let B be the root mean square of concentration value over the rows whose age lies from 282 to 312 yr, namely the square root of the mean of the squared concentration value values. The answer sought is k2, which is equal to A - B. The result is -31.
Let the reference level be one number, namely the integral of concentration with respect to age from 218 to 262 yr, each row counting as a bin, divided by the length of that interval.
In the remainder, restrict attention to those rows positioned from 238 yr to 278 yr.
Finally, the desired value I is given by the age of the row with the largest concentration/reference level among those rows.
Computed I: 275.0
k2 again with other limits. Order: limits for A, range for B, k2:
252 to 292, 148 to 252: 20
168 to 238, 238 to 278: -15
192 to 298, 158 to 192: 10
